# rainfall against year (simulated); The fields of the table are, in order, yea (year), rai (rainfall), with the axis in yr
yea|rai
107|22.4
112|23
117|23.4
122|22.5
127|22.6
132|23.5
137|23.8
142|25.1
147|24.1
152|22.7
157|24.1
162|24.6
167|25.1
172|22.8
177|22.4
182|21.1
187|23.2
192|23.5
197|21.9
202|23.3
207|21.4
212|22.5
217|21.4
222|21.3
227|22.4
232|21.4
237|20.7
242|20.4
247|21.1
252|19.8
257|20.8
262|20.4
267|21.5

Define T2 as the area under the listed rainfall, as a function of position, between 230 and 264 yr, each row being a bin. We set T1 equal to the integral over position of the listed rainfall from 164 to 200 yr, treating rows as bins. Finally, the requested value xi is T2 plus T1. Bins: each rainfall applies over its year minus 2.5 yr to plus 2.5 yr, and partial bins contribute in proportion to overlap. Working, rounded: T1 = 824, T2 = 702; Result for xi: 1526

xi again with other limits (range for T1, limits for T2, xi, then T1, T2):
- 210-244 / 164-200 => 1553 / 729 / 824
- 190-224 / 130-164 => 1570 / 754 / 815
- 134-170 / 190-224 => 1625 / 871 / 754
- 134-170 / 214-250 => 1635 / 871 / 765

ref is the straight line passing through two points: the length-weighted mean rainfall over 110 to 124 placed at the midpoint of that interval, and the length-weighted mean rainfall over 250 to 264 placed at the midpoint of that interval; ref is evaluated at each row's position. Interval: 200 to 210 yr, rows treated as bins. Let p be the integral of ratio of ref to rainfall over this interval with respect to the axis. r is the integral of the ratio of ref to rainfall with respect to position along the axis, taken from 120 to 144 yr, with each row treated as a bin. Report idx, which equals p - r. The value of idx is -14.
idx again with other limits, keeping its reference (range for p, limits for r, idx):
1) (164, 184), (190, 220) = -10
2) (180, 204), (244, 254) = 13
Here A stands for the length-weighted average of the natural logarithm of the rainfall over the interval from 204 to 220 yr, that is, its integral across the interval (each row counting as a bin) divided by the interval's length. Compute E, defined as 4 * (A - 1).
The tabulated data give 8.33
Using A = 3.08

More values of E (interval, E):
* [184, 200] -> 8.51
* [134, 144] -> 8.77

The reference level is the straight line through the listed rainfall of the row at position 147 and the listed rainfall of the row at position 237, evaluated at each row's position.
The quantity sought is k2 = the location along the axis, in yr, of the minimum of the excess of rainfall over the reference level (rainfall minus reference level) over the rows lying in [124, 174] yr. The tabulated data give 127 yr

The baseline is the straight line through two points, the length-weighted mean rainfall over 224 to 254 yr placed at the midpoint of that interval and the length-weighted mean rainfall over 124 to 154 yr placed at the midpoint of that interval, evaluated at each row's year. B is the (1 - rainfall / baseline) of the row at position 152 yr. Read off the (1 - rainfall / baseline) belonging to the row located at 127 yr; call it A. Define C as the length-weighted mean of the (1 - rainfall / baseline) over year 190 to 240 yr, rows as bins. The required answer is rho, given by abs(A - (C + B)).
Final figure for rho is 0.046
